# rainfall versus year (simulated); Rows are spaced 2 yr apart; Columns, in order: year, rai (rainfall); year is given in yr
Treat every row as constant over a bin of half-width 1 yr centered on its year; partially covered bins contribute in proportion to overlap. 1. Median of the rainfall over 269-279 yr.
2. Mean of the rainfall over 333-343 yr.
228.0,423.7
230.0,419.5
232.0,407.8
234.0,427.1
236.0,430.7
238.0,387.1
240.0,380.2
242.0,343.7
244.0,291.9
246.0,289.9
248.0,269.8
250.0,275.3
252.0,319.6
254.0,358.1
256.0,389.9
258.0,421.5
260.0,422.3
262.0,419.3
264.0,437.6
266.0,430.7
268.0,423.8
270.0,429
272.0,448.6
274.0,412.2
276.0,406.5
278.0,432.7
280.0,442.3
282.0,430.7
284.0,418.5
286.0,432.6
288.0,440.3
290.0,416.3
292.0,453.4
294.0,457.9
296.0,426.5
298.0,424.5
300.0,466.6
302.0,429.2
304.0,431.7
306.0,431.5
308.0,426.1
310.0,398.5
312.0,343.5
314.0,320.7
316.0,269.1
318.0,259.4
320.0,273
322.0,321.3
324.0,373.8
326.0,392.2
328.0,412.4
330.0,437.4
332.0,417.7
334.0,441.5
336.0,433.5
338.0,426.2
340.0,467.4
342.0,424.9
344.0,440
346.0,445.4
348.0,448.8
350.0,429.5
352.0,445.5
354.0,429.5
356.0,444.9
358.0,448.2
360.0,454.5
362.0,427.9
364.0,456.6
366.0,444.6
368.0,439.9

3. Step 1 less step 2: -10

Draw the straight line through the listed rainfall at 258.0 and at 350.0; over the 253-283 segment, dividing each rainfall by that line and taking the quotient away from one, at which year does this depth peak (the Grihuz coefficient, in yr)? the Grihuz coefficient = 254.0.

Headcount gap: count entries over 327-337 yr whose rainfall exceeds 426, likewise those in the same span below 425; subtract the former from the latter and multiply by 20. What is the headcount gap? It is -20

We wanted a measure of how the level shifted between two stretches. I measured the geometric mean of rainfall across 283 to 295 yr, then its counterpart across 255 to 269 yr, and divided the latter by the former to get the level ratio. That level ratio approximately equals 0.96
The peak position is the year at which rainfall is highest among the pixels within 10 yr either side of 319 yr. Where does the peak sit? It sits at 328.0 yr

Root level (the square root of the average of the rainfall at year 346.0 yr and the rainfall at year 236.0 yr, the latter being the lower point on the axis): 20.9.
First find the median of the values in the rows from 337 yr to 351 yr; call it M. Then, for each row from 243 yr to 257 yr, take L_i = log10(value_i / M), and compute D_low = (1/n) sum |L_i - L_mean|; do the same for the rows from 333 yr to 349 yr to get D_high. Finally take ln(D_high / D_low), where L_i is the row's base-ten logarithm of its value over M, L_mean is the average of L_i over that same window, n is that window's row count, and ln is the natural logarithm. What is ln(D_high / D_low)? -1.6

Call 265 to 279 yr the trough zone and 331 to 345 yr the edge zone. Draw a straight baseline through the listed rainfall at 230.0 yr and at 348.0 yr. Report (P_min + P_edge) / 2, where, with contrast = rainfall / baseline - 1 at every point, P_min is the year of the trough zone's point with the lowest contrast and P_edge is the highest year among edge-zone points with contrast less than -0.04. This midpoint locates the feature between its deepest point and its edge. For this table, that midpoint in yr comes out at 309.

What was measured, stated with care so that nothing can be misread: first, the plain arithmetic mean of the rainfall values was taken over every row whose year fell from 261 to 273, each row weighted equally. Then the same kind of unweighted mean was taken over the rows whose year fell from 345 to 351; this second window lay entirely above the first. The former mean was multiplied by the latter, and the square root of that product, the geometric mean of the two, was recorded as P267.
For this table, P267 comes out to 436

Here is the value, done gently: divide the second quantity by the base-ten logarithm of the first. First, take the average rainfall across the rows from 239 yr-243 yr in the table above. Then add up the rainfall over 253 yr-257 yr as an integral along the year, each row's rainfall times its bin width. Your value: 585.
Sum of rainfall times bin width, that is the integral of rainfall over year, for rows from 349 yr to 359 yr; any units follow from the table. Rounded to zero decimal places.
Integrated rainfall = 4395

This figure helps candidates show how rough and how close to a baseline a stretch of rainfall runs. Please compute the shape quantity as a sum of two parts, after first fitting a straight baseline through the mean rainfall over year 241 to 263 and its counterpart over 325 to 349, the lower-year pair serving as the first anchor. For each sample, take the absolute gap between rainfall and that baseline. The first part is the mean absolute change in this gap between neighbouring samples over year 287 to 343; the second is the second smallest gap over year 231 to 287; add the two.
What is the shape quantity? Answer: 31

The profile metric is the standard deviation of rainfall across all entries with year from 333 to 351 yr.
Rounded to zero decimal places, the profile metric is 13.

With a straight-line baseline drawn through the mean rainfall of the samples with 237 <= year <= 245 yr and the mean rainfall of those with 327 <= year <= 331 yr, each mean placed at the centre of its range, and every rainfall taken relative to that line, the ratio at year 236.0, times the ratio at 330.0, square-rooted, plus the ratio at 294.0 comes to 2.3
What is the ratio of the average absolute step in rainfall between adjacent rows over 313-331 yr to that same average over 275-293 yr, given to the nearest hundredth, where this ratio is 1.68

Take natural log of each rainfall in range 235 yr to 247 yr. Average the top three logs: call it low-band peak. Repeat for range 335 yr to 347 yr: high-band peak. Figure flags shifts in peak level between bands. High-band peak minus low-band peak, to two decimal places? 0.12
